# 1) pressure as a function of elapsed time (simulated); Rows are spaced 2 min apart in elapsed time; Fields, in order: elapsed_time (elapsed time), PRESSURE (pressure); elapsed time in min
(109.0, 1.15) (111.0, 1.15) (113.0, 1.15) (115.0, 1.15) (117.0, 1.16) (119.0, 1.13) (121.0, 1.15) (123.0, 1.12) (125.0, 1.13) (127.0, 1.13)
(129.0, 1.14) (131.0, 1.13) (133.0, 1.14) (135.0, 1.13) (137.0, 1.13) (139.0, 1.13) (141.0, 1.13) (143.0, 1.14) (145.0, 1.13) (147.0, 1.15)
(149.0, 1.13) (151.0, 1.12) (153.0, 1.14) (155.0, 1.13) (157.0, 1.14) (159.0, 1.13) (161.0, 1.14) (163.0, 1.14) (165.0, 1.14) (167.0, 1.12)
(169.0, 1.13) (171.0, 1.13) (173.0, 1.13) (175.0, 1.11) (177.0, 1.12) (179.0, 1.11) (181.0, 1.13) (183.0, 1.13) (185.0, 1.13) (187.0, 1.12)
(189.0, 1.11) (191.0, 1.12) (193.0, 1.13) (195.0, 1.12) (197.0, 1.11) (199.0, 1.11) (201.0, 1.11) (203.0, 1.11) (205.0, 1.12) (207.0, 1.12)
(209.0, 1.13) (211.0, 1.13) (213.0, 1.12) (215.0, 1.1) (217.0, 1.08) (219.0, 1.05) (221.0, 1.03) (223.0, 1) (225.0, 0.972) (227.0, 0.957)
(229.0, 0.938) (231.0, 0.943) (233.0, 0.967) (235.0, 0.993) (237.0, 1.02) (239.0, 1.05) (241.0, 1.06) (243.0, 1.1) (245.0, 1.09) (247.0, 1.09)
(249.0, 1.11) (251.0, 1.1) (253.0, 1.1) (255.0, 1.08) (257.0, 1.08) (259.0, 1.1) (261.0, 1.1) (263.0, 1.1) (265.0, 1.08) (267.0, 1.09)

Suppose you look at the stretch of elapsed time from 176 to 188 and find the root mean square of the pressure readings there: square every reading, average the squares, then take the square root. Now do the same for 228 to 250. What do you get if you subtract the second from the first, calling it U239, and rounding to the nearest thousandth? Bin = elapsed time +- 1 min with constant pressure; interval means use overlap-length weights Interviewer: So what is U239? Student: 0.089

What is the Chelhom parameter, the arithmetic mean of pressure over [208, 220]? 1.10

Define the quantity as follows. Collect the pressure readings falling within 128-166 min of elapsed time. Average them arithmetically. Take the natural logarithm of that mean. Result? 0.13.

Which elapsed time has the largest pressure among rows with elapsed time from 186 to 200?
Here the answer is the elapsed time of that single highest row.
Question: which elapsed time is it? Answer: 193.0 min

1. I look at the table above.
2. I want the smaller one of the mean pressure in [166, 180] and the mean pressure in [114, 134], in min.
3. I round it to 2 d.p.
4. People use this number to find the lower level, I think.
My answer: 1.12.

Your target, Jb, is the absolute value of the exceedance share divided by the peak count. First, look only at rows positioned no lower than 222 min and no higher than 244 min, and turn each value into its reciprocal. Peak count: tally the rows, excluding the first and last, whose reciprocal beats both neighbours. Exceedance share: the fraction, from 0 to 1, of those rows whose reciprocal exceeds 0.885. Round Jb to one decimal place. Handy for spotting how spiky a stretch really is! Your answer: 1.0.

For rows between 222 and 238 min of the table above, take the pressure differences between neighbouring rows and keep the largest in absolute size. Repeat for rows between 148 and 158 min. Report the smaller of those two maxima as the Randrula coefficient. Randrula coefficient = 0.0200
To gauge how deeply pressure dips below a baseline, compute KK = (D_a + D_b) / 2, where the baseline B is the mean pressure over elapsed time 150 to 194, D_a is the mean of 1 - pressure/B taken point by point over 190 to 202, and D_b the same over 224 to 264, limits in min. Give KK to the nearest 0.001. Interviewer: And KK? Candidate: 0.040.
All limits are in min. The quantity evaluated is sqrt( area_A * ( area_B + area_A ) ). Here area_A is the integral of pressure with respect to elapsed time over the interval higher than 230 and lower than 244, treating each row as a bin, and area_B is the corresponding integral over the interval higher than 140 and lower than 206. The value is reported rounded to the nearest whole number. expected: 36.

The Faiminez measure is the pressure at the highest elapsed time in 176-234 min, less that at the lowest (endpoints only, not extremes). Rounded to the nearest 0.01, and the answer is -0.15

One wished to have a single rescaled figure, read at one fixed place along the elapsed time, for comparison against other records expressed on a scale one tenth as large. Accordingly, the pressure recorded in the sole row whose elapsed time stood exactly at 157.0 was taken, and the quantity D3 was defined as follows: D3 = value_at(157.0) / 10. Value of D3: 0.114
